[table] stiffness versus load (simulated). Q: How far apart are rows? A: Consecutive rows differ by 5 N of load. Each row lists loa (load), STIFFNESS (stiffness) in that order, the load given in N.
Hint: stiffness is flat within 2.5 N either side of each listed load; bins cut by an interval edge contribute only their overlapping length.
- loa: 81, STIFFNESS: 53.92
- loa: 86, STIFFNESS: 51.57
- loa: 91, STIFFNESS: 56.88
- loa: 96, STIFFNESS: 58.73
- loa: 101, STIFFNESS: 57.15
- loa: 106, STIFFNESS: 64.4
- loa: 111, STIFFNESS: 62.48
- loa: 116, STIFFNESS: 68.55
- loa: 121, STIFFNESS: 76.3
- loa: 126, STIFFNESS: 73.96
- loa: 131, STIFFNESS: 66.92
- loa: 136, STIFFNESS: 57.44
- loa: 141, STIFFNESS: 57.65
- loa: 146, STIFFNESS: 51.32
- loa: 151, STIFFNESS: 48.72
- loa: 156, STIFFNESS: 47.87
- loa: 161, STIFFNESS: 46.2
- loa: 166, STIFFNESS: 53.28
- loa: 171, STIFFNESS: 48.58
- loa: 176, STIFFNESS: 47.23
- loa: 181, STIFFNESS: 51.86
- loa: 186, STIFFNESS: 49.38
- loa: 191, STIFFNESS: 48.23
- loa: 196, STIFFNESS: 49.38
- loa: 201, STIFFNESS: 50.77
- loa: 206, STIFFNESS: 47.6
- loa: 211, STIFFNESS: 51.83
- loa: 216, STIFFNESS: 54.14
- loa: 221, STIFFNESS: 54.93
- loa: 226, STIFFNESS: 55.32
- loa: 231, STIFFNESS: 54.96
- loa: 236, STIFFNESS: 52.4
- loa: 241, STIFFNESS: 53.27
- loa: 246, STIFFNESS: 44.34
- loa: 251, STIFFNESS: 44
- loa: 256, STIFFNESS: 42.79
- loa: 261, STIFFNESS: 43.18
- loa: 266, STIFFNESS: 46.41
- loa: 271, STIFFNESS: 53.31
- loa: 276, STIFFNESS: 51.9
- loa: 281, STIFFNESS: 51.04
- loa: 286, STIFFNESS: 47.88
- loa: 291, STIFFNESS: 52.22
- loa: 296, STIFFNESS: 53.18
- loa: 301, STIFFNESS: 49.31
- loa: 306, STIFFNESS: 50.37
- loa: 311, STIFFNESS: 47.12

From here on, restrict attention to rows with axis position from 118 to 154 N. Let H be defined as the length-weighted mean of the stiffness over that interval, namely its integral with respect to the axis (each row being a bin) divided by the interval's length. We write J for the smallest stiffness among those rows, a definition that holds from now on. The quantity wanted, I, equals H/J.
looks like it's 1.27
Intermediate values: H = 62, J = 48.72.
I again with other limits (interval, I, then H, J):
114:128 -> 1.07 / 73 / 68.55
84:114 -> 1.14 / 59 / 51.57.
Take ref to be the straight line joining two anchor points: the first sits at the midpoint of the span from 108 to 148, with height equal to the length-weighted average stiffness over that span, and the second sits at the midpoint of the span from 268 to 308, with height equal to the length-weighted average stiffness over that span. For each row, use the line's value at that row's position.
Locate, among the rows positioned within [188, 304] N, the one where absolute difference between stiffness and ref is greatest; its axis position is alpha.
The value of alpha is 256 N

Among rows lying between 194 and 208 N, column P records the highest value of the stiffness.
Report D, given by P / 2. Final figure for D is 25.4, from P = 50.77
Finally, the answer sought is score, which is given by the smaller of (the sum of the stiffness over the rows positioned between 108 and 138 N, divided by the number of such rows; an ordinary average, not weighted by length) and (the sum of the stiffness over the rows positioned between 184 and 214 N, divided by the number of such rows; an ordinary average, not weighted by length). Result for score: 49.53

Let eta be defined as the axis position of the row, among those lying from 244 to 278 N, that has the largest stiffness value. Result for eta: 271 N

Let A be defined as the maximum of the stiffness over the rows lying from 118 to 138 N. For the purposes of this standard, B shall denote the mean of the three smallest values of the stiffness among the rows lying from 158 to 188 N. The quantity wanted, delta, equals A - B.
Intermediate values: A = 76.3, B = 47.3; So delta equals 29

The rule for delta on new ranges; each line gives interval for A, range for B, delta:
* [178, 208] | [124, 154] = -1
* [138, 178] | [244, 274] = 14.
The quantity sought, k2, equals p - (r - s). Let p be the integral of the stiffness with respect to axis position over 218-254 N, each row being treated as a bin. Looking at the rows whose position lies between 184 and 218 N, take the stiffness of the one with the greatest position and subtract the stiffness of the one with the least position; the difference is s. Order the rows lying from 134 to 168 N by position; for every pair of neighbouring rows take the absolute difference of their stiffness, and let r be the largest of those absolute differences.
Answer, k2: 1842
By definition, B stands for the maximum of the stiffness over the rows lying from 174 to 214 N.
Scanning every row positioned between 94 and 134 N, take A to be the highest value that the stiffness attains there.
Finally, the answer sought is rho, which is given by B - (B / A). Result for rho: 51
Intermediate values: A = 76.3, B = 51.86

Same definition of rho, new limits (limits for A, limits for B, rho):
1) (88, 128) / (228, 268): 54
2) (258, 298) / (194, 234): 54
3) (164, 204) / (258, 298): 52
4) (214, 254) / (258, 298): 52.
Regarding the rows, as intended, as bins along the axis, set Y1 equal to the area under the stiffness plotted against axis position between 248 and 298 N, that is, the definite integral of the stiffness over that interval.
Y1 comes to 2425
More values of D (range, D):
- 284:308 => 26.6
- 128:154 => 33.5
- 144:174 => 26.6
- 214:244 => 27.7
